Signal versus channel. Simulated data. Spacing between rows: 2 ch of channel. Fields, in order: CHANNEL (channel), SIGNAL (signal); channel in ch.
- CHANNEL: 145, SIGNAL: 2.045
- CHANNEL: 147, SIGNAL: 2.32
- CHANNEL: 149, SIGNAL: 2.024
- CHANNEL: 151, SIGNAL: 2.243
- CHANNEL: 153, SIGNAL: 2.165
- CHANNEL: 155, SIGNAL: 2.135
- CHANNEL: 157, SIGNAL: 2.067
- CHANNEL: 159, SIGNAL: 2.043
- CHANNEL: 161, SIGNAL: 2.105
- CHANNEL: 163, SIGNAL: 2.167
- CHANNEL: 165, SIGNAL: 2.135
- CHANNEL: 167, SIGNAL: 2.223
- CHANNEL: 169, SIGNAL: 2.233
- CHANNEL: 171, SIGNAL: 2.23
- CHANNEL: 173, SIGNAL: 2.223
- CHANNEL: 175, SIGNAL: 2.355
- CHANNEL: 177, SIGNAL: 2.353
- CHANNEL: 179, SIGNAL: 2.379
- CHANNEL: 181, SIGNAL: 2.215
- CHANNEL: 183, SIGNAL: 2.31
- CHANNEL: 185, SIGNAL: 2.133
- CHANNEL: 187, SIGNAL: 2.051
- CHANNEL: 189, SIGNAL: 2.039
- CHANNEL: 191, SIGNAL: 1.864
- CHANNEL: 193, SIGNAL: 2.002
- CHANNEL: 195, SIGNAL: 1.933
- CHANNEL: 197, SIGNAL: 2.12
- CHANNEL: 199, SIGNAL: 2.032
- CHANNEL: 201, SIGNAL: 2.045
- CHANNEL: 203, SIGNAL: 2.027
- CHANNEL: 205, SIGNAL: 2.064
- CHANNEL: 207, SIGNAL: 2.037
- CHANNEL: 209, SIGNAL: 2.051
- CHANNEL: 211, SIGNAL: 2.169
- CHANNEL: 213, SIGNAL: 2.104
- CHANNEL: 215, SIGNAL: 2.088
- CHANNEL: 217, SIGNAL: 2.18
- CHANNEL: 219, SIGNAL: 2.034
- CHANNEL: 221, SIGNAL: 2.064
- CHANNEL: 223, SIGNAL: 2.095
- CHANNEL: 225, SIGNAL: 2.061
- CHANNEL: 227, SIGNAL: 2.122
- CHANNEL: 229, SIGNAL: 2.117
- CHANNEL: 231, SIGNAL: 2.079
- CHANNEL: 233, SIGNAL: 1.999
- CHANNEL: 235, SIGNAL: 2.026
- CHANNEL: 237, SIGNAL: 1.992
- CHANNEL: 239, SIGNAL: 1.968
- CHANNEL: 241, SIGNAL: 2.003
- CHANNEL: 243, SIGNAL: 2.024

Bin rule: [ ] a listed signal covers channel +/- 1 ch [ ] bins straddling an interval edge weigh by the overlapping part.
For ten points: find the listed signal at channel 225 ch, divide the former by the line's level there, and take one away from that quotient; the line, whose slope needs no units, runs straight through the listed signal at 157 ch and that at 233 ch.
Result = 0.03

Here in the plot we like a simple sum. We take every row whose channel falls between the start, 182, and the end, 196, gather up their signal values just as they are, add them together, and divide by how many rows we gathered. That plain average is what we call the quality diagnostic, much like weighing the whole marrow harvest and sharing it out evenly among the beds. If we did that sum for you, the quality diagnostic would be 2.05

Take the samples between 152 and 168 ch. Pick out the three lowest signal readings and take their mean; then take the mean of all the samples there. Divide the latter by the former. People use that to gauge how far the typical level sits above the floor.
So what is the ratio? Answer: 1.03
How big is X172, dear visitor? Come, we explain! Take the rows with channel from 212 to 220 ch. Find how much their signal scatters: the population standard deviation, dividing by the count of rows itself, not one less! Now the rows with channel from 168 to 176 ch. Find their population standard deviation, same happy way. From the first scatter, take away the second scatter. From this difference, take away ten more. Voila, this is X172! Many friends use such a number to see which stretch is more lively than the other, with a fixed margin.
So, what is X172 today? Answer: -10.0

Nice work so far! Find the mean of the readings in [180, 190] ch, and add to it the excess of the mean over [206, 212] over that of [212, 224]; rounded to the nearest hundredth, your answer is 2.14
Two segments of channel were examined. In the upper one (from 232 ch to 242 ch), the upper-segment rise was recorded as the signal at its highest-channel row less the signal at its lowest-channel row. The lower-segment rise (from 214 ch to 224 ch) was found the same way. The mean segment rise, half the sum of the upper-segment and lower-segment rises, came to 0.01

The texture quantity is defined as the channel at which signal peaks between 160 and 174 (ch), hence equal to 169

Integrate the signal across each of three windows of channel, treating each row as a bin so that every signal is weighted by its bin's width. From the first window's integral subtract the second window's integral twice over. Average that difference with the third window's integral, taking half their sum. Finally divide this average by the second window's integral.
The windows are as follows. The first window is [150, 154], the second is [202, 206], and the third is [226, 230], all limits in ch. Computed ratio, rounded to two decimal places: 0.06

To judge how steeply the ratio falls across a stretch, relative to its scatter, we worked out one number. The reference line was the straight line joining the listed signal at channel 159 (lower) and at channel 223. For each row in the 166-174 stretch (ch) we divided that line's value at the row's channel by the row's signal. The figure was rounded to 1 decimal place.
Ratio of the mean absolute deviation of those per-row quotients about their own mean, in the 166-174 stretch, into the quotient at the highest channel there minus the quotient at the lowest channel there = 1.2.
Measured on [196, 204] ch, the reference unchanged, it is 3.0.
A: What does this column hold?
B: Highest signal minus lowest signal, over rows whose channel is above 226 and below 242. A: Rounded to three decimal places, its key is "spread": 0.154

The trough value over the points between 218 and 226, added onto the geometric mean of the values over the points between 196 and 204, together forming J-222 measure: 4.09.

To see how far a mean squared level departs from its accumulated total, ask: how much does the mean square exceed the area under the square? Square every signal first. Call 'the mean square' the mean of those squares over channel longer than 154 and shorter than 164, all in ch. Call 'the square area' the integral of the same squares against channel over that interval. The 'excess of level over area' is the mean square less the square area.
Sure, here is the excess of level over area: -40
